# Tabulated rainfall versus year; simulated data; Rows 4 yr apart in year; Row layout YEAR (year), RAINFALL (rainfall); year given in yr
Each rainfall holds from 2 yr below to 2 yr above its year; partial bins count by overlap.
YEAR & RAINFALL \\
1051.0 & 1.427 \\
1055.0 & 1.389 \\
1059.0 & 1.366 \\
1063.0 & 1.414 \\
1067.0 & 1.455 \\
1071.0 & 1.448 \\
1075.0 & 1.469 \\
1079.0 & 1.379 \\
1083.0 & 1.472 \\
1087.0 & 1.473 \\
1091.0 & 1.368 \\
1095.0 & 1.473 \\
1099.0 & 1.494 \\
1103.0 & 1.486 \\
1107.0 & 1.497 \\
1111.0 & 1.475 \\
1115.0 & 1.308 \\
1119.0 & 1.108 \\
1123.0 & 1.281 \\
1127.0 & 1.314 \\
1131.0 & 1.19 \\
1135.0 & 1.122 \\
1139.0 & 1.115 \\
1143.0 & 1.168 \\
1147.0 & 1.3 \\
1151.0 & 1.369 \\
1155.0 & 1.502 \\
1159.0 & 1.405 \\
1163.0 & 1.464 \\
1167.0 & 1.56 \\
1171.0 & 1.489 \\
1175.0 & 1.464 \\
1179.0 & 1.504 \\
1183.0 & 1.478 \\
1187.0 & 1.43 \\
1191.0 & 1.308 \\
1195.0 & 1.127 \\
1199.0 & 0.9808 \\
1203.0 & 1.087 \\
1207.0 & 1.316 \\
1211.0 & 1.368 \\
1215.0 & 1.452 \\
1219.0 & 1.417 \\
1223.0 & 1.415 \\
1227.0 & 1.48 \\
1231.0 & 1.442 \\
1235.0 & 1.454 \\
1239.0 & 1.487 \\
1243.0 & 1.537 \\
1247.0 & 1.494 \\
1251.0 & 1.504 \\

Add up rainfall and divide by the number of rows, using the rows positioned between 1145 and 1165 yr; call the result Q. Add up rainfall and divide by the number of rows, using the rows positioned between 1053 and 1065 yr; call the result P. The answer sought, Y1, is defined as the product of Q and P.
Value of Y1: 1.96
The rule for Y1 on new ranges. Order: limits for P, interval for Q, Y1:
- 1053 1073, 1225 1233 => 2.07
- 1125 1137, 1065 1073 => 1.75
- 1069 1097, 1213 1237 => 2.08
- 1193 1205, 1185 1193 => 1.46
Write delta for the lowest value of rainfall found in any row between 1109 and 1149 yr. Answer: 1.108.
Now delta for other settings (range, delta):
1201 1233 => 1.087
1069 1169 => 1.108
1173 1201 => 0.9808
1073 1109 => 1.368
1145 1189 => 1.3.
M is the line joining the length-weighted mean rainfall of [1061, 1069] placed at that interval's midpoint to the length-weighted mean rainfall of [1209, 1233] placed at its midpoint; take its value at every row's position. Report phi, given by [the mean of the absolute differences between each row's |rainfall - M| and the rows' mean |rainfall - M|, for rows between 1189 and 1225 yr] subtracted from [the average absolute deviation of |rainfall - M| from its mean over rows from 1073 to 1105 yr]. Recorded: -0.13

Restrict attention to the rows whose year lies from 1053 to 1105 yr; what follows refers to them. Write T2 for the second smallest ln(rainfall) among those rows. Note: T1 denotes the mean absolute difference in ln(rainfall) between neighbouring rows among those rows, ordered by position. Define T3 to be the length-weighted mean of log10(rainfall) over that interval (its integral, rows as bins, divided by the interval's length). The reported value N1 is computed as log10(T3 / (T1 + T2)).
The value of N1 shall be -0.34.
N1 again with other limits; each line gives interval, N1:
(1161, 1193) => -0.39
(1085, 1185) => -0.09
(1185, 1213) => -0.37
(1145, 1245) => 0.00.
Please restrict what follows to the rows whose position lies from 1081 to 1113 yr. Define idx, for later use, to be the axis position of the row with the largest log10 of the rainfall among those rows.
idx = 1107.0 yr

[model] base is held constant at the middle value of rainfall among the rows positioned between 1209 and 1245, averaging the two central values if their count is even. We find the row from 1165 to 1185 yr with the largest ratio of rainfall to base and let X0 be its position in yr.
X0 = 1167.0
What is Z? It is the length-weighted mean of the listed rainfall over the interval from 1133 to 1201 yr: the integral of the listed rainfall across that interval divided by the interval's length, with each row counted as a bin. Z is 1.34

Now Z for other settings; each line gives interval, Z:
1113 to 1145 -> 1.20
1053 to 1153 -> 1.36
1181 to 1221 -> 1.30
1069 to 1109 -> 1.46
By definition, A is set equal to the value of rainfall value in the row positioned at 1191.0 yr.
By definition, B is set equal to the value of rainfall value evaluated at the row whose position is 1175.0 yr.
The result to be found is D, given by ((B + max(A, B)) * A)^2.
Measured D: 15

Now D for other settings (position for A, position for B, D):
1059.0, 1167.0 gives 18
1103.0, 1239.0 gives 20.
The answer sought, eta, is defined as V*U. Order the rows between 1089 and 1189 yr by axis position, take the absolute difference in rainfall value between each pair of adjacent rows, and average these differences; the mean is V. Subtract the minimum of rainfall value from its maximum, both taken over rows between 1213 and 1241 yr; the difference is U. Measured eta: 0.005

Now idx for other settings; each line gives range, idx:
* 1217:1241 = 1239.0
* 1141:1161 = 1155.0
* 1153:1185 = 1167.0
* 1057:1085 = 1083.0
